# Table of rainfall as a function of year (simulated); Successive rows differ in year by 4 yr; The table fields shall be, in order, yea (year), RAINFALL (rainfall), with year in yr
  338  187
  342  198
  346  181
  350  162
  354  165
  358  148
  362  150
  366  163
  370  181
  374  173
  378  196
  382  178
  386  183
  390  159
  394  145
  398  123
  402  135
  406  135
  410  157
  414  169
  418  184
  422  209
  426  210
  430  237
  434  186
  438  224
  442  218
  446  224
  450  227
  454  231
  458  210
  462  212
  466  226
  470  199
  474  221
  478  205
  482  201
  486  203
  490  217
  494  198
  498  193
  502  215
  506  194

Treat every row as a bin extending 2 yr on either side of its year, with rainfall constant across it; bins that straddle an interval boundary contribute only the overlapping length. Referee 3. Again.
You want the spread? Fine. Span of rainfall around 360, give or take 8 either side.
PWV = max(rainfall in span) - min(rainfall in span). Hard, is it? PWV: 17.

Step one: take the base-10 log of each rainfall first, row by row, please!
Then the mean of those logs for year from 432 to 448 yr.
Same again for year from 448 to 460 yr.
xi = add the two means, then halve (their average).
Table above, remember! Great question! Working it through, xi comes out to 2.337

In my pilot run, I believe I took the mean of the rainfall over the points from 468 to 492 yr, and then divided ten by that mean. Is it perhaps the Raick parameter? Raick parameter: 0.048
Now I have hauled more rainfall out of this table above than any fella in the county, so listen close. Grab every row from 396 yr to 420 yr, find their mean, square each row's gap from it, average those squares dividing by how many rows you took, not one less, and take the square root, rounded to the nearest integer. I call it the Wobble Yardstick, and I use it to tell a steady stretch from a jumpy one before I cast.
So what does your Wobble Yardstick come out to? 21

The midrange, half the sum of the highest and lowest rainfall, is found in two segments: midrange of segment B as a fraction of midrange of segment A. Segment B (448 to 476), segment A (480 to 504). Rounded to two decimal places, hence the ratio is 1.05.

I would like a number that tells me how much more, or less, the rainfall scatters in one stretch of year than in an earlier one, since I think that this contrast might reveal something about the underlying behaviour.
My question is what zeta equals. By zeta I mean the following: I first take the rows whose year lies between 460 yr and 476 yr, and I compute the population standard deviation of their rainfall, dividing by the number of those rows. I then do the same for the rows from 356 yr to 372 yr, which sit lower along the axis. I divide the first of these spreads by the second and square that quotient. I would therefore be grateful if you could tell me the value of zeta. 0.6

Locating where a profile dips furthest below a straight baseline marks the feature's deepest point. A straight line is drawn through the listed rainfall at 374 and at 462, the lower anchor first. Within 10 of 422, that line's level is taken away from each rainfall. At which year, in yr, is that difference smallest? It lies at 414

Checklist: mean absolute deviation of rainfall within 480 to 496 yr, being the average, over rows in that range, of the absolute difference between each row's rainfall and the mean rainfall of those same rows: 6.1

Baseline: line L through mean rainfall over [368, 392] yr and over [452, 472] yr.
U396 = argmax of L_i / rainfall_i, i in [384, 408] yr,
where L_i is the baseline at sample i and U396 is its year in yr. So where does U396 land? 398 yr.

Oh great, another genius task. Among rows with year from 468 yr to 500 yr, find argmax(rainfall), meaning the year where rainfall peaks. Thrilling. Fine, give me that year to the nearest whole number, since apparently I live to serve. 474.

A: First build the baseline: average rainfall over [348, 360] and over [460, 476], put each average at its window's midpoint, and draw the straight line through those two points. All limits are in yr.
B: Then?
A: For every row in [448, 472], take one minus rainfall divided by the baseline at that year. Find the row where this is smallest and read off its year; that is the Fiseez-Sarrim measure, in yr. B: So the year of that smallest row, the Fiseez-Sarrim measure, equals 454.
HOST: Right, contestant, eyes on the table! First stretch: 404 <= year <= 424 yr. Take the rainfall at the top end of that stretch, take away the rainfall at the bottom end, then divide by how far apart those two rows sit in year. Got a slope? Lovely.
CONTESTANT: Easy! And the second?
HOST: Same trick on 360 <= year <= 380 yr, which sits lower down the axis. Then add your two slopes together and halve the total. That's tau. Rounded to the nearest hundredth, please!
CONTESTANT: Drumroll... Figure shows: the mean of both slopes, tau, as 3.75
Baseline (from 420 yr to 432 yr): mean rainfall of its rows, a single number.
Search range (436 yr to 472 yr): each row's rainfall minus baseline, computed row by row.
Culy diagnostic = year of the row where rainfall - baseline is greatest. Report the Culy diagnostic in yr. 454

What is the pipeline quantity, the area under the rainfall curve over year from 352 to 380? 4704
